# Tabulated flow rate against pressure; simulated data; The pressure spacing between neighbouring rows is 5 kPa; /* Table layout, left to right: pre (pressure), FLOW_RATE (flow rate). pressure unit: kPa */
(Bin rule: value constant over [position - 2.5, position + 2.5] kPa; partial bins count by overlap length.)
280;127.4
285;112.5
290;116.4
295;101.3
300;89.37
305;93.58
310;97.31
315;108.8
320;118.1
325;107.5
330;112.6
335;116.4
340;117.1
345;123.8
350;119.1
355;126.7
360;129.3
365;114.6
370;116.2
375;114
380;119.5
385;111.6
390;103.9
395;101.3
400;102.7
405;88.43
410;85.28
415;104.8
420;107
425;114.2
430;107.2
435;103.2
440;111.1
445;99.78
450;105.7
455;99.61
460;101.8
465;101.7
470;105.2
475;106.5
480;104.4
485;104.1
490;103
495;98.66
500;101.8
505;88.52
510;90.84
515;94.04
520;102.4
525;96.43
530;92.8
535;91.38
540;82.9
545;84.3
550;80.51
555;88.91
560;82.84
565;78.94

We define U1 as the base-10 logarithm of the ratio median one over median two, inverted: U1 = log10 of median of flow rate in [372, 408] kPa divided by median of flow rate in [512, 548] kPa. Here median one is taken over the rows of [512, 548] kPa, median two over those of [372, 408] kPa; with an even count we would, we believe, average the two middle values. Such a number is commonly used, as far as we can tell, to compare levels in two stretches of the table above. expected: 0.049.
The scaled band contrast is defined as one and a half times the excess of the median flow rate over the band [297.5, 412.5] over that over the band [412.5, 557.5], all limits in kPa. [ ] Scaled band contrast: 16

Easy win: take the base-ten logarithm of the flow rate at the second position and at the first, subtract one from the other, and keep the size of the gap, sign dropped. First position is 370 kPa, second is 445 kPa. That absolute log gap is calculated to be 0.066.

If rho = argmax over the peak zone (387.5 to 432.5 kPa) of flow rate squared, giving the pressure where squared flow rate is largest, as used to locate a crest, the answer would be 425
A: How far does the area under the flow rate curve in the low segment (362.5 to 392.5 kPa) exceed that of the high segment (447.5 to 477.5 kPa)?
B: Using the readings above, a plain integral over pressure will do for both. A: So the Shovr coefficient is 296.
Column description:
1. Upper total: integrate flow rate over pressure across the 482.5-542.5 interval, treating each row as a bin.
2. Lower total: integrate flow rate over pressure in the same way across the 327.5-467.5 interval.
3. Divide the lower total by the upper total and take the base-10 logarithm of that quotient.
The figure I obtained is 0.43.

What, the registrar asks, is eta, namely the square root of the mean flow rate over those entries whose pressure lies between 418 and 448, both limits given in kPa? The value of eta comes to 10.3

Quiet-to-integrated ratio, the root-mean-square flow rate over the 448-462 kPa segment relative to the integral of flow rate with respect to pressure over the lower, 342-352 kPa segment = 0.084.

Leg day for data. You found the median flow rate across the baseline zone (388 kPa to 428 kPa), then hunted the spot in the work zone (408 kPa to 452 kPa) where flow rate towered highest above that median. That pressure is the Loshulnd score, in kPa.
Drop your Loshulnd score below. 425 kPa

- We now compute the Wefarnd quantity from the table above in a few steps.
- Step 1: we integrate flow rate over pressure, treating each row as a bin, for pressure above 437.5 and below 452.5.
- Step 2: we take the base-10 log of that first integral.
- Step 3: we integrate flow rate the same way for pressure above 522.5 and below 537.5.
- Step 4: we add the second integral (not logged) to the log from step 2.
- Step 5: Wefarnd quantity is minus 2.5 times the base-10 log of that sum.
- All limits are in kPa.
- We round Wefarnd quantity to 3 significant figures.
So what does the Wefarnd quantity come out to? -7.87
